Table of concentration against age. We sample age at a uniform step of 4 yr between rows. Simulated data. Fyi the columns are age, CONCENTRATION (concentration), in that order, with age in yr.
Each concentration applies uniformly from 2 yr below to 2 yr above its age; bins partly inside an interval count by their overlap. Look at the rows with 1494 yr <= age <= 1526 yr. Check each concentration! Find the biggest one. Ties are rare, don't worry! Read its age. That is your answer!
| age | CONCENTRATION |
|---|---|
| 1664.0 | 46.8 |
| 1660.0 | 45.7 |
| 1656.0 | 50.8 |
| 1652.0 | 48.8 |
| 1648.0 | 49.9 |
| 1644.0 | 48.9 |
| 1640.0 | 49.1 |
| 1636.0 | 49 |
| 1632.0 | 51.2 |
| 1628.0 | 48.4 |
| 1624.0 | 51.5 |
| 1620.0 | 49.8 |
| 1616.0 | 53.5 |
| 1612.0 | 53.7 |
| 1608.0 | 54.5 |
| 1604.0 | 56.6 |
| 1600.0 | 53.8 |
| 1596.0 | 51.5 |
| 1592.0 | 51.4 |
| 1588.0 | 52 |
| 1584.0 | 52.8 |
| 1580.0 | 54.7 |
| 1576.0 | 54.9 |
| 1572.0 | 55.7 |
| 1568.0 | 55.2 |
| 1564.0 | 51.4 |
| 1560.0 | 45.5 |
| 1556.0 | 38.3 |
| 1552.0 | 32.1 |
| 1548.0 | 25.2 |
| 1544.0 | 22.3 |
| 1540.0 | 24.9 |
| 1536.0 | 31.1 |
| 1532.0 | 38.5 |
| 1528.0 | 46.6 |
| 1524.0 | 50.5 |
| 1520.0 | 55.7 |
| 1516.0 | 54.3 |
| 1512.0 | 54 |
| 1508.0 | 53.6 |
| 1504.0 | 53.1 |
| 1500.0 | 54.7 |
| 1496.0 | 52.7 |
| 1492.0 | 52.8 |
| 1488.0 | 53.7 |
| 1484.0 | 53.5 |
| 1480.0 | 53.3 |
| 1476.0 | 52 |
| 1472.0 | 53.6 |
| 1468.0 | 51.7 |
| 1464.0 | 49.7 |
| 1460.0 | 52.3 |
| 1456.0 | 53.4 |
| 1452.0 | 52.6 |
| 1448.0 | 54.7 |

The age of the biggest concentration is 1520.0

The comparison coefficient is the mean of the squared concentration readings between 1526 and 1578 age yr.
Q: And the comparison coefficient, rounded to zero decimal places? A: 1750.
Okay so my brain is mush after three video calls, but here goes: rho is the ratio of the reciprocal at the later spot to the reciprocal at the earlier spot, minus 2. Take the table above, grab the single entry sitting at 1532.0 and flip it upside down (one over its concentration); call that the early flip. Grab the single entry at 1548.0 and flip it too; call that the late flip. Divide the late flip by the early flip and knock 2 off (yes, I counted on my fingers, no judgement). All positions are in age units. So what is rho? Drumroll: -0.47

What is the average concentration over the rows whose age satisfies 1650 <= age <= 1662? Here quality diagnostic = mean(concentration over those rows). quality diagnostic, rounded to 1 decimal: 48.4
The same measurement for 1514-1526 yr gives 53.5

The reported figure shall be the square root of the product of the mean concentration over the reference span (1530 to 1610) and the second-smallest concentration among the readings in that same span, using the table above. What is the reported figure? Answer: 33.5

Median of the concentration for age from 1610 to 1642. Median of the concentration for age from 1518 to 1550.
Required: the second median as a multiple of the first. 0.69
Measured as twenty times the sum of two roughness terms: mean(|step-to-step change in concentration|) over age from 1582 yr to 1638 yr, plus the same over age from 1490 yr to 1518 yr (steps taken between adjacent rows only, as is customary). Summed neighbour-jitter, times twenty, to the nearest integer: 52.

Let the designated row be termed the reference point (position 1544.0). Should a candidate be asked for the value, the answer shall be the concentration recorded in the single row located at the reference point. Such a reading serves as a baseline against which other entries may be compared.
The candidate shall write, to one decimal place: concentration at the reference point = 22.3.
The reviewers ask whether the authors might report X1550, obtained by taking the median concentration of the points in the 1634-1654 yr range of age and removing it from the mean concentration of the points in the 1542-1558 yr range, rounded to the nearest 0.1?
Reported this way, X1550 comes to -19.5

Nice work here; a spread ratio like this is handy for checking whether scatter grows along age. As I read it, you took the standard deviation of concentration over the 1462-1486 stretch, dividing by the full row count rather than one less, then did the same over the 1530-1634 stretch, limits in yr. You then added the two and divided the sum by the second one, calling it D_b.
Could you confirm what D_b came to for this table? 1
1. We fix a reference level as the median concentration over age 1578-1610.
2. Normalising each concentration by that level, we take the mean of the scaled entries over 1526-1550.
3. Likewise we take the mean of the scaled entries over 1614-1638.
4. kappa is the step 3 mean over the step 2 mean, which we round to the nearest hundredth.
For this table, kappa 1.61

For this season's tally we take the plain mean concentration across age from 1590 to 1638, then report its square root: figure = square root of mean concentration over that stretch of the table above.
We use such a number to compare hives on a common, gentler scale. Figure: 7.22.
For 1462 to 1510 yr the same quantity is 7.27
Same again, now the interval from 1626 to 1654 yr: 7.02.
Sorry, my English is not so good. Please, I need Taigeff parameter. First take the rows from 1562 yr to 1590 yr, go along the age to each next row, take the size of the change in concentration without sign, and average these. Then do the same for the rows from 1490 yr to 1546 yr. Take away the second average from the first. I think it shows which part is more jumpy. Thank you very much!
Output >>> -2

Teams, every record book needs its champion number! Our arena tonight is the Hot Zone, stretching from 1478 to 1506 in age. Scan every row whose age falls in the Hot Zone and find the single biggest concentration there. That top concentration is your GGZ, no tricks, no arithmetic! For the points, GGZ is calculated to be 54.7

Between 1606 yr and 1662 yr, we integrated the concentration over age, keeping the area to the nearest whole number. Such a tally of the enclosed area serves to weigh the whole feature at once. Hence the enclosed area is 2819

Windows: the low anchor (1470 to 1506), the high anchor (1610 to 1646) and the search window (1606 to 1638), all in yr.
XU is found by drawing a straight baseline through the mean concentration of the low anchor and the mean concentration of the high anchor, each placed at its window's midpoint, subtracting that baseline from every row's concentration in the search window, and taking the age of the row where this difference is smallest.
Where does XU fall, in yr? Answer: 1628.0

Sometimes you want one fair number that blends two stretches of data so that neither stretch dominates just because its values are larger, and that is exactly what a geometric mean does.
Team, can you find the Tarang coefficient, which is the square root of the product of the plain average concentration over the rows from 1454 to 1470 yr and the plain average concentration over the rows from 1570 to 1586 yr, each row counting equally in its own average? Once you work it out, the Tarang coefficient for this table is 53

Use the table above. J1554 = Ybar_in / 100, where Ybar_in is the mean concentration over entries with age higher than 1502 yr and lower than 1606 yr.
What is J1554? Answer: 0.468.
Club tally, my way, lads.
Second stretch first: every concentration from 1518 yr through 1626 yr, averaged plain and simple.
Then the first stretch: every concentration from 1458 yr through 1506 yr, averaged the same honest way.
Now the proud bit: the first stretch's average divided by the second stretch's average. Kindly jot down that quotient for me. 1.13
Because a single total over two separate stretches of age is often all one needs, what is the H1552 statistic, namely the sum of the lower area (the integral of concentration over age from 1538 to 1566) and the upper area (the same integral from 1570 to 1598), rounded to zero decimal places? 2451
